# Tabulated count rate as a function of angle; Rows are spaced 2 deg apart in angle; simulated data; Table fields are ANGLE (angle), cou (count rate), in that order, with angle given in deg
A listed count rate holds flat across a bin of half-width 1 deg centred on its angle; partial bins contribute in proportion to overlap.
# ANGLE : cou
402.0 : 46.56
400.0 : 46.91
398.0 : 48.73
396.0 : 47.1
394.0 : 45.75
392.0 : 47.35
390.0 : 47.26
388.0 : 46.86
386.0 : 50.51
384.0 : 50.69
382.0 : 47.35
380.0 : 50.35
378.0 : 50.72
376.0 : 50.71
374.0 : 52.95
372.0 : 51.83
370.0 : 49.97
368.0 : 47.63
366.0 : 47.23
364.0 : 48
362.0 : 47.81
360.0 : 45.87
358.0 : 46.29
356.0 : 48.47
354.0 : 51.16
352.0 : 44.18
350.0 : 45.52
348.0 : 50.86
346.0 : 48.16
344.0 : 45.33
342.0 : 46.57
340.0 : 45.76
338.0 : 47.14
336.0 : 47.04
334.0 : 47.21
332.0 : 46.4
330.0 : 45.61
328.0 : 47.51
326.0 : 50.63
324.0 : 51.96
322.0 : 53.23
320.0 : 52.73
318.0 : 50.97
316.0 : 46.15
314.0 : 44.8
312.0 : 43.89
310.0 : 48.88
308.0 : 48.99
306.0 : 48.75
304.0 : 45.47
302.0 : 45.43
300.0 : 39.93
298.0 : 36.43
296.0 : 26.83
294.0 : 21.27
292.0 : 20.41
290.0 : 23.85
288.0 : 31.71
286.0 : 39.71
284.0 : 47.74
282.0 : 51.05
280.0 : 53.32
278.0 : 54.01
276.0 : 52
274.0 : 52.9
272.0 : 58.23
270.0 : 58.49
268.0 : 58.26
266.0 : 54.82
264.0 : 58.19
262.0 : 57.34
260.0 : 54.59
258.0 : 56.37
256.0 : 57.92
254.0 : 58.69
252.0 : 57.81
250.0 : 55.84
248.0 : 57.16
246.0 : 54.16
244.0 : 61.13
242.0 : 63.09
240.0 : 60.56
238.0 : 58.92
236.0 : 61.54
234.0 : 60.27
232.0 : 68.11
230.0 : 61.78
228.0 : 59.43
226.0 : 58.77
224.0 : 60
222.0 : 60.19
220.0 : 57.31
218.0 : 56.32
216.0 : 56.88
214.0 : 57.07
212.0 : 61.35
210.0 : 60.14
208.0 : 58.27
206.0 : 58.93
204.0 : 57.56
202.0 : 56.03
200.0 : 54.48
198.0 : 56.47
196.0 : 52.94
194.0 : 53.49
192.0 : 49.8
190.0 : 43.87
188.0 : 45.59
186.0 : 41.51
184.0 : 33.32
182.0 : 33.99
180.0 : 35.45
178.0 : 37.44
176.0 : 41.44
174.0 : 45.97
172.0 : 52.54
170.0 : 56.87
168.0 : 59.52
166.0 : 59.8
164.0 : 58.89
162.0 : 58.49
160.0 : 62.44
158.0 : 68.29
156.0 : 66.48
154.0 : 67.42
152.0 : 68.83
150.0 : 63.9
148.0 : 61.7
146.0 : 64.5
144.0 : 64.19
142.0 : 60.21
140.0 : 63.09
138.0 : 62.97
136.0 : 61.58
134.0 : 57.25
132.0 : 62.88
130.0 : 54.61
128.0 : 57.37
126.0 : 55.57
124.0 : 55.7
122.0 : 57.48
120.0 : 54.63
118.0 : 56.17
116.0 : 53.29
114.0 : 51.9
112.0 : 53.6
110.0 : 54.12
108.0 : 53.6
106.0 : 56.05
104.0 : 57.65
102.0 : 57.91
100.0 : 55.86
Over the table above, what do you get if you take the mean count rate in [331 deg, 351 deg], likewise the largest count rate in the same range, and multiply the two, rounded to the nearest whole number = 2390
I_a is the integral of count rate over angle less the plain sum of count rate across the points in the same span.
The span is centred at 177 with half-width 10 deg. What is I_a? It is 438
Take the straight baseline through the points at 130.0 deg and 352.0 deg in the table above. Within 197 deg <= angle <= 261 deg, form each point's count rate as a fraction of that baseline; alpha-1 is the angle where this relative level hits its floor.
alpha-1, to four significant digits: 200.0 deg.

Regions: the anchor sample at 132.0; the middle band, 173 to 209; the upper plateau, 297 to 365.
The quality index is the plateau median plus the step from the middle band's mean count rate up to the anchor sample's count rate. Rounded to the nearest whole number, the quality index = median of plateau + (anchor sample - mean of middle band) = 62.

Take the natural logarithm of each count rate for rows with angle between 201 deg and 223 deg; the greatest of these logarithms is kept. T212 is 4.12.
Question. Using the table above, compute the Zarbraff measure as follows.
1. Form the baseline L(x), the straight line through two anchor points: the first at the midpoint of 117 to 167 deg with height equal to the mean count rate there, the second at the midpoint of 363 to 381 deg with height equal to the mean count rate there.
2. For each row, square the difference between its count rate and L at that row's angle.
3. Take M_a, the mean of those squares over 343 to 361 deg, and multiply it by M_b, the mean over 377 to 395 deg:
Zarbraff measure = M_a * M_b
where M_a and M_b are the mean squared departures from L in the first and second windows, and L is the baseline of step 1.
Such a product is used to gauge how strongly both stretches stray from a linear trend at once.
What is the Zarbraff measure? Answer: 62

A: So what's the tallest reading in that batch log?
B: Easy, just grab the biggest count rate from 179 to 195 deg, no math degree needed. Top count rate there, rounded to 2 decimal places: 53.49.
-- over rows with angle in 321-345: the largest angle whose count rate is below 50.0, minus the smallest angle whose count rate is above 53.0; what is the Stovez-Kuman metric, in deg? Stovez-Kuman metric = 22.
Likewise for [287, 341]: 18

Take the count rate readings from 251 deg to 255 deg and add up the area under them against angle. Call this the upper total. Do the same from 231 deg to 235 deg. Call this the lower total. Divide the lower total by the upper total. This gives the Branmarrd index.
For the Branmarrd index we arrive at 1.10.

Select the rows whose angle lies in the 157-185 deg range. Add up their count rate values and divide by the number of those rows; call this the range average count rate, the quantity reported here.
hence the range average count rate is 50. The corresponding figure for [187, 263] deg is 57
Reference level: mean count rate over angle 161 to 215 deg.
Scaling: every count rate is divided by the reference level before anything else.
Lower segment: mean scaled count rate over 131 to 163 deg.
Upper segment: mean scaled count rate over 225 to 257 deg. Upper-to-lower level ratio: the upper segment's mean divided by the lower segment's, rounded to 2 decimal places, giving 0.94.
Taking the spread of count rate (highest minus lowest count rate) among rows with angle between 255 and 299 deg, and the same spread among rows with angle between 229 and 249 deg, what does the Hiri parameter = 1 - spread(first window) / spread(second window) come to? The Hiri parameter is -1.7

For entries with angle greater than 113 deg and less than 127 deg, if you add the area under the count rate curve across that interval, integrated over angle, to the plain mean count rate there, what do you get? 824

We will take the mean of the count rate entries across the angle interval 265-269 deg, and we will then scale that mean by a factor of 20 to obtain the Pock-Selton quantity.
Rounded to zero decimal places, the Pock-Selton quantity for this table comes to 1131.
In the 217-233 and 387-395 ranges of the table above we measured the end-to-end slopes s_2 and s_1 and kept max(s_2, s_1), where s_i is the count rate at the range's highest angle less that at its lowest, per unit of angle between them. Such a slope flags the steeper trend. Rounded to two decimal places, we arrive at 0.84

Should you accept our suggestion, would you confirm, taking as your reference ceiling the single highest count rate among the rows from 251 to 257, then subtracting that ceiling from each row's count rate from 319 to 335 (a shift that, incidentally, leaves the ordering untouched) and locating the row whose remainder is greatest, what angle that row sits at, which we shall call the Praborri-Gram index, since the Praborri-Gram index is 322.0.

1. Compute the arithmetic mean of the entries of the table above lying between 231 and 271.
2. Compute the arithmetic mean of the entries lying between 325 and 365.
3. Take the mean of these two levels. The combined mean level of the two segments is 53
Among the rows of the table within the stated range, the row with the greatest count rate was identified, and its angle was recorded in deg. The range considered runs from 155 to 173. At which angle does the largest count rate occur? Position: 158.0 deg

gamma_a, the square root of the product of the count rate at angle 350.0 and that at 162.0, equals 52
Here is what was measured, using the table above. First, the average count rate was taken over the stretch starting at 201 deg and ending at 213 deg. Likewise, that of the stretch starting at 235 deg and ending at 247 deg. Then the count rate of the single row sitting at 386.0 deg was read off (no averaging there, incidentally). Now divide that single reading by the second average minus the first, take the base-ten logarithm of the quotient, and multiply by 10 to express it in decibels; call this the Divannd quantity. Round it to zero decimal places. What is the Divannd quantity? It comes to 16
